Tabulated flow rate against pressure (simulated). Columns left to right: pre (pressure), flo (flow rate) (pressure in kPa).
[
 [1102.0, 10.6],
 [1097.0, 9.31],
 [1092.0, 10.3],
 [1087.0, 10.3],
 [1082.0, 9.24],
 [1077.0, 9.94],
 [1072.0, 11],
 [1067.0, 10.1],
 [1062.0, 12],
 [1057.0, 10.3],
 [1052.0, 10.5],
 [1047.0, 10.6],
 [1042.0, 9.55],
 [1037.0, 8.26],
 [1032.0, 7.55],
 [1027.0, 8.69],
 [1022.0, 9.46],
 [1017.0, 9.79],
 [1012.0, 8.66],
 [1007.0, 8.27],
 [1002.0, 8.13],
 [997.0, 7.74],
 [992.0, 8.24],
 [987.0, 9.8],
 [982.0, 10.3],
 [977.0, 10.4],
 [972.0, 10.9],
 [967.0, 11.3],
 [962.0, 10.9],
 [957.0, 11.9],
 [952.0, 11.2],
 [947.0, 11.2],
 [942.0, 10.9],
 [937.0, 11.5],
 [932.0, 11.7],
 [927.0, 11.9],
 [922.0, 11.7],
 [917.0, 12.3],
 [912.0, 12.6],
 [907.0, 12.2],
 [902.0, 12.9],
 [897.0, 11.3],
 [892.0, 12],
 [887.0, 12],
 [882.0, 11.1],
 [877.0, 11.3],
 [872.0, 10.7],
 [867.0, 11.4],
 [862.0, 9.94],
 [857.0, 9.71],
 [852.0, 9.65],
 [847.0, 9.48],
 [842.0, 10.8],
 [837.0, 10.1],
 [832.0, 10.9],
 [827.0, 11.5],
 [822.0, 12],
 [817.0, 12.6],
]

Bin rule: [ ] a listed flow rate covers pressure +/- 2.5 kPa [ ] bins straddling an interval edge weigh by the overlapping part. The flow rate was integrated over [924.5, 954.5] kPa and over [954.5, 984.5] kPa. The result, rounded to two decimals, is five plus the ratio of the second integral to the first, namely 5.96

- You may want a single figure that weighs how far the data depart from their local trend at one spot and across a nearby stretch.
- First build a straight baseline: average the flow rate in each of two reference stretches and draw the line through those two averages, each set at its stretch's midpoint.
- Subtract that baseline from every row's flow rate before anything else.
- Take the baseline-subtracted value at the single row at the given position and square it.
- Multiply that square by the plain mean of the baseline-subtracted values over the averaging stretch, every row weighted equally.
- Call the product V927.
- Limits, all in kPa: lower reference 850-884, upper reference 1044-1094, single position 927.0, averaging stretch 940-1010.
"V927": -0.8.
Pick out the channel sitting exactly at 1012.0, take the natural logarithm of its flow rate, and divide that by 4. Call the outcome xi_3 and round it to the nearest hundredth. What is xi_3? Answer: 0.54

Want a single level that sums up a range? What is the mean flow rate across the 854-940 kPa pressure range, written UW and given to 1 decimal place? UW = 11.5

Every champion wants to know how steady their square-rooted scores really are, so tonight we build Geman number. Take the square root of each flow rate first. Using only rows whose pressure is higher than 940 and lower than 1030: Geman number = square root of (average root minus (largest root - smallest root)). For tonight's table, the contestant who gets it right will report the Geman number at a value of 1.57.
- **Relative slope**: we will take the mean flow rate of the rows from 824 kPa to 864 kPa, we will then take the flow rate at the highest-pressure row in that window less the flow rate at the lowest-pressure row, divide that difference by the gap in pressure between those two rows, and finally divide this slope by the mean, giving -0.0043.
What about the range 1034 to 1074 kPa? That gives 0.0076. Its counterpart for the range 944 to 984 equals -0.0023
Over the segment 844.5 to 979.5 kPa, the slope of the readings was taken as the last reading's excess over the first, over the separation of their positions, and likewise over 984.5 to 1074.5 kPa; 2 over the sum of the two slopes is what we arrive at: 94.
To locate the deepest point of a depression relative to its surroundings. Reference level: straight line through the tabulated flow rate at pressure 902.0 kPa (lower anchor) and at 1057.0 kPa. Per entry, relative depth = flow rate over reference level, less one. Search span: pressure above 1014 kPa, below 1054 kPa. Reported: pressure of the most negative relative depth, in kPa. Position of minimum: 1032.0 kPa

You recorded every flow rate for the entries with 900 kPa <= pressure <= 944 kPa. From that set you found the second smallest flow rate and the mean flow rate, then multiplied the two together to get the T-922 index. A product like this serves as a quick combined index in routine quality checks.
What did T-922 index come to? 138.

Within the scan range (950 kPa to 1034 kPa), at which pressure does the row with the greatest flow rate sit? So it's 957.0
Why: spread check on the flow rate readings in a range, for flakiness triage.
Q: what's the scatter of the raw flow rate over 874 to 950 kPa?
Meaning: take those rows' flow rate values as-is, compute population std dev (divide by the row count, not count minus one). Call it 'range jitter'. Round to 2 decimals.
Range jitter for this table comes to 0.55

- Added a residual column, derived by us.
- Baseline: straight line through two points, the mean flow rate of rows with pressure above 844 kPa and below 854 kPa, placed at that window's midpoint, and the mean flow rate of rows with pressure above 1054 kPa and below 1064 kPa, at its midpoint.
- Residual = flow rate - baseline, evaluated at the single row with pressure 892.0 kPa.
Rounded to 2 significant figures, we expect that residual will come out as 2.1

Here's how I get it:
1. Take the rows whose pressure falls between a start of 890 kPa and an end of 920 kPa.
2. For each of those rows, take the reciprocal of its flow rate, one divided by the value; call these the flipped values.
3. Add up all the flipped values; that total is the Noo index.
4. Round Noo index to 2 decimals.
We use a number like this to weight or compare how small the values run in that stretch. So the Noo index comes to 0.49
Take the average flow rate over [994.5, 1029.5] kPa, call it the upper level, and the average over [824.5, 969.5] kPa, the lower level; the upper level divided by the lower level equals 0.77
